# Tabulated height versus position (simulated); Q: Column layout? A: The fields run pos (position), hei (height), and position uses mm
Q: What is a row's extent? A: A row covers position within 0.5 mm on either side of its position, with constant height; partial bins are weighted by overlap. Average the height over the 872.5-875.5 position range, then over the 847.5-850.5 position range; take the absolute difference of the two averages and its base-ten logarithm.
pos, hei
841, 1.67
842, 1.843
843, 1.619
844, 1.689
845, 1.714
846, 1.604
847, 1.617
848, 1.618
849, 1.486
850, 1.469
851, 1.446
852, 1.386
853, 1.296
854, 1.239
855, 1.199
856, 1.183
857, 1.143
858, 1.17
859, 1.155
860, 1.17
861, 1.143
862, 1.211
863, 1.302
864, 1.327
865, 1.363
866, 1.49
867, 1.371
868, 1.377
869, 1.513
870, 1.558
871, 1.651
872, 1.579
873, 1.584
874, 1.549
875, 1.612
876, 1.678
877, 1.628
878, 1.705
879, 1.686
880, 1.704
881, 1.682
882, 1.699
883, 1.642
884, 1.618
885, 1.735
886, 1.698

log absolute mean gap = -1.24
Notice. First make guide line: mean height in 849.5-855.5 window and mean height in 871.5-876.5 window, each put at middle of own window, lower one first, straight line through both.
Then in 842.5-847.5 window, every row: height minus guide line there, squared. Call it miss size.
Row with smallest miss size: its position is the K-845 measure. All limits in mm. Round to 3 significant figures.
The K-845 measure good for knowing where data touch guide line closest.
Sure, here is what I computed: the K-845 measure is 846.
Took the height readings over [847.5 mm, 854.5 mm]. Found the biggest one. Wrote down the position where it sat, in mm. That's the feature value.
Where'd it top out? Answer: 848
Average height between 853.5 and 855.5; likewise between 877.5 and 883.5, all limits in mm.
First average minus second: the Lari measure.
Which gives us -0.47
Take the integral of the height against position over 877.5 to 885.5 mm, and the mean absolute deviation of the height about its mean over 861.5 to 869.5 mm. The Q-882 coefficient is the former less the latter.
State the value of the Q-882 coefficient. 13.4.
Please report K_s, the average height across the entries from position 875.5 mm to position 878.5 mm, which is 1.7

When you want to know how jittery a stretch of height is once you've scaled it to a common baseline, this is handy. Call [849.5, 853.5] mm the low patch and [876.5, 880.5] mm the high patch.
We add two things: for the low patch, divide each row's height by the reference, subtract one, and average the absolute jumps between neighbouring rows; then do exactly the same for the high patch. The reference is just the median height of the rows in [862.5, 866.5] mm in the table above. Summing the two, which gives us 0.0711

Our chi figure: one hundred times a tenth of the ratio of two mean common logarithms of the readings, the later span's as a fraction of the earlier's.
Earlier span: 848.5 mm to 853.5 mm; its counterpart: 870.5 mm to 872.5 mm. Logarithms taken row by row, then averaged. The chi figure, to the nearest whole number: 14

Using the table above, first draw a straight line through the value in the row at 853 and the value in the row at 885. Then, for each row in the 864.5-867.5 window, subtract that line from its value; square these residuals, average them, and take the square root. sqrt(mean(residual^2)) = 0.09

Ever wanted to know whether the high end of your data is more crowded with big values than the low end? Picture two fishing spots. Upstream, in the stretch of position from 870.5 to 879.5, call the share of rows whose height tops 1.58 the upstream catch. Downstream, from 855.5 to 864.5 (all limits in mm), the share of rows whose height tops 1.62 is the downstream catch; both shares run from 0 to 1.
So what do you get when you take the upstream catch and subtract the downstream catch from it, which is 0.78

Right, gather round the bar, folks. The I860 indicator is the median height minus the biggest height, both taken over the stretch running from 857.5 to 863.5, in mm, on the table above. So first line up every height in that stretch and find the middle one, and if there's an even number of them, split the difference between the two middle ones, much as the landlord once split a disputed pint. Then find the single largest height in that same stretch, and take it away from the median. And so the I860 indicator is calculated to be -0.13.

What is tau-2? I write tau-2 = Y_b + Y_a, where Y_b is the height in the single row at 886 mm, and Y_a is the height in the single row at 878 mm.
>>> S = 3.40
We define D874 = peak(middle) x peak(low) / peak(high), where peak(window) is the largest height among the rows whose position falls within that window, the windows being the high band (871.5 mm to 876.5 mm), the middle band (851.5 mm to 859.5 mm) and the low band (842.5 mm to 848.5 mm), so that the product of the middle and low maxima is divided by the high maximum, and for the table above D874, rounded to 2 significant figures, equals 1.4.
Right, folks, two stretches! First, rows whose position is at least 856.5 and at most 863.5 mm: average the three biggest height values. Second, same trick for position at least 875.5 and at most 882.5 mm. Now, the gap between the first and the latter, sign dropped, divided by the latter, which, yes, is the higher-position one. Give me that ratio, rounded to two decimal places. 0.28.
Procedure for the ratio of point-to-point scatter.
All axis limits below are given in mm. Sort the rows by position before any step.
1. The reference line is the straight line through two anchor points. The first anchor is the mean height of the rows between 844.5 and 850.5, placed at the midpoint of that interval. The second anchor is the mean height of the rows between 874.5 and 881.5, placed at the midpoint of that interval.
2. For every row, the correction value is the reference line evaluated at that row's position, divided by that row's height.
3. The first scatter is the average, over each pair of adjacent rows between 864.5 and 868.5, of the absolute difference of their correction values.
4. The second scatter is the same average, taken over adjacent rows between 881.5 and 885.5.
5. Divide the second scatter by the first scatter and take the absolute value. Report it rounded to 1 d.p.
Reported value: 0.6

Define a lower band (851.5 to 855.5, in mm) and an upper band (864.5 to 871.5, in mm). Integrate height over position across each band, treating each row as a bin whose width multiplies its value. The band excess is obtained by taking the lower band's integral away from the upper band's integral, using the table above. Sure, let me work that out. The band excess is 5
